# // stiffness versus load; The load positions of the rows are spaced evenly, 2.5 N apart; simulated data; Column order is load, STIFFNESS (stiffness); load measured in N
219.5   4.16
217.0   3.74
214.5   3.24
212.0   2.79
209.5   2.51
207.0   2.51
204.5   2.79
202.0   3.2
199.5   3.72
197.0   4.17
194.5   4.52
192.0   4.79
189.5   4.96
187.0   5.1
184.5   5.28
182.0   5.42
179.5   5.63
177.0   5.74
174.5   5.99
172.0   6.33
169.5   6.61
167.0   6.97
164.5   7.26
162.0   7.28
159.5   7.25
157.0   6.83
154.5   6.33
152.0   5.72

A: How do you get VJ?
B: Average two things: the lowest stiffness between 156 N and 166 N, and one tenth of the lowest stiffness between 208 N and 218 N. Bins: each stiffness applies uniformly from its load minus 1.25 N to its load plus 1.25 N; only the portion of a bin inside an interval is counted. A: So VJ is 3.54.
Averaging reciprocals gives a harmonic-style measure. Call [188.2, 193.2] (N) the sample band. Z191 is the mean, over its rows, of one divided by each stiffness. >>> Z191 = 0.21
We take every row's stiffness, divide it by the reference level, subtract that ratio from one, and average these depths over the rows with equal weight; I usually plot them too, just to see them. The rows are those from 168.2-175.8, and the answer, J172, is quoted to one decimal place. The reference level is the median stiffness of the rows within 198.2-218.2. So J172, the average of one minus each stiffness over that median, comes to -1.1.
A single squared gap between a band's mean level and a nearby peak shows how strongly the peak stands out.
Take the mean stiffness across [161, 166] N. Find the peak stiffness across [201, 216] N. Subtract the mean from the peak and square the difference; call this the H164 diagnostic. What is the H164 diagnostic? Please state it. 16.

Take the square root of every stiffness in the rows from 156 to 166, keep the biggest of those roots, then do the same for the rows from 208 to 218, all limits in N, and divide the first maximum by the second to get 1.40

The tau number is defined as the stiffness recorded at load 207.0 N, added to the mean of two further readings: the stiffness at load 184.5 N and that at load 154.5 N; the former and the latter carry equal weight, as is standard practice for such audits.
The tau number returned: 8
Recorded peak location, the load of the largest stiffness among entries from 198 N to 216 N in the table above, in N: 199.5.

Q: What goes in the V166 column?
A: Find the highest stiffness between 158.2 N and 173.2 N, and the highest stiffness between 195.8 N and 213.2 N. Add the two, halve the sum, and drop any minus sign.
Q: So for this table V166 5.7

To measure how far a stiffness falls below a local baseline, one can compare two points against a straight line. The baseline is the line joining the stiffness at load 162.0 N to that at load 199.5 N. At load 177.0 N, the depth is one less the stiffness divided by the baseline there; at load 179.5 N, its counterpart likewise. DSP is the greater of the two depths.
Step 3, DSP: 0.020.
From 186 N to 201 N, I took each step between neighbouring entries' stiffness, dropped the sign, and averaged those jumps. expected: 0.28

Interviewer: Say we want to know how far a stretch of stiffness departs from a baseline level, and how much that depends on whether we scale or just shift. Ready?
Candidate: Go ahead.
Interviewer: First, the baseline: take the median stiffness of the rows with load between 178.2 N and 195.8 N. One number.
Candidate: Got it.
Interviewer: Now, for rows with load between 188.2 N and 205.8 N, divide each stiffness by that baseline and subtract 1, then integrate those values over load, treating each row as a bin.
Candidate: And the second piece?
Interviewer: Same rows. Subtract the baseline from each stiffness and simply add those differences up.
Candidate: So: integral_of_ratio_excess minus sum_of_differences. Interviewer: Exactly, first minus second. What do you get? 3.8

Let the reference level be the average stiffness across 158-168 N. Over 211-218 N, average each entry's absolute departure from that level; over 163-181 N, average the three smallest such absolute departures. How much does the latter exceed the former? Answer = -3.64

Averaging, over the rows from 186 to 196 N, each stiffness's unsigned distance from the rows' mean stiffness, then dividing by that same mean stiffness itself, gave 0.039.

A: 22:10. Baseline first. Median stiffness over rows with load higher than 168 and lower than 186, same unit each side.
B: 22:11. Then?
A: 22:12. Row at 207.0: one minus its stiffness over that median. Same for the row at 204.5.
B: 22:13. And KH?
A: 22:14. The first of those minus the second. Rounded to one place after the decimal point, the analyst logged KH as 0.0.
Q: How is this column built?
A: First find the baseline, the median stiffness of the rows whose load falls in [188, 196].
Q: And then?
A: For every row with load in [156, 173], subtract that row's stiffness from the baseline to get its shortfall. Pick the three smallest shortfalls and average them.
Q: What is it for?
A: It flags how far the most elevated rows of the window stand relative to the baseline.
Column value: -2.5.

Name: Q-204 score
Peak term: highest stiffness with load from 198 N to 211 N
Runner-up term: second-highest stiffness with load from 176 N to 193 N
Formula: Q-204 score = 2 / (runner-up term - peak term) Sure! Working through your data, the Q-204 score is 1.0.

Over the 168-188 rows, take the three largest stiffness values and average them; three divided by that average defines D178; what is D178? 0.48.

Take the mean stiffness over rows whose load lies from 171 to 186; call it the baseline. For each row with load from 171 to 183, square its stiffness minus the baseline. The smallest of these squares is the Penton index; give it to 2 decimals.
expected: 0.00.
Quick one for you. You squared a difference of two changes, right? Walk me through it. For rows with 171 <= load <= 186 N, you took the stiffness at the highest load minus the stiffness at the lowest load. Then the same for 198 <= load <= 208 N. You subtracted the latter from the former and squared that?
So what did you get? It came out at 0.0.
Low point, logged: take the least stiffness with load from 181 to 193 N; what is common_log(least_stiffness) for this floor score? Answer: 0.7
